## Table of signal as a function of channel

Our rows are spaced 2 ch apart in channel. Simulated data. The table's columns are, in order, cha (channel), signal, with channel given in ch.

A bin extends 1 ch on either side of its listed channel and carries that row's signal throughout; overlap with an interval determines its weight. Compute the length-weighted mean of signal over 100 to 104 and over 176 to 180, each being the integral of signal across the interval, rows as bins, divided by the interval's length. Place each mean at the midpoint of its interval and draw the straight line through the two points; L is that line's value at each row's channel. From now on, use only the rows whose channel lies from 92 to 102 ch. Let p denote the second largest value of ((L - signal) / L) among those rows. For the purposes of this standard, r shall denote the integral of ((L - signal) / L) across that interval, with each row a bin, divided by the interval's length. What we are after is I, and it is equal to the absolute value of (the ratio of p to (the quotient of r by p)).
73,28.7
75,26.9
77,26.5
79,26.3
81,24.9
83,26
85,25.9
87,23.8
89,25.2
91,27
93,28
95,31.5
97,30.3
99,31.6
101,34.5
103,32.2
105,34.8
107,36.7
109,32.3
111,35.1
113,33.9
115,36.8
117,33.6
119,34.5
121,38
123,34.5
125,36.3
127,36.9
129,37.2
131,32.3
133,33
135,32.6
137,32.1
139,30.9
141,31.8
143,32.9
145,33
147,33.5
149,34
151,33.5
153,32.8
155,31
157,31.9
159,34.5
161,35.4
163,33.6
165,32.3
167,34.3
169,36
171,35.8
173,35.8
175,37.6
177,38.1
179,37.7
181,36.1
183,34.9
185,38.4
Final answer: 0.12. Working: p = 0.08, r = 0.06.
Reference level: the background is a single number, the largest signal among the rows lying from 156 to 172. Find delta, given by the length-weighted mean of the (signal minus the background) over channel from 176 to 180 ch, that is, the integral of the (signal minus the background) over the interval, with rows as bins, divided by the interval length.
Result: 2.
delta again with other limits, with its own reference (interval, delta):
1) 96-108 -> -3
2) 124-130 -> 1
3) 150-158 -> -4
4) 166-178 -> 0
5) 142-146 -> -3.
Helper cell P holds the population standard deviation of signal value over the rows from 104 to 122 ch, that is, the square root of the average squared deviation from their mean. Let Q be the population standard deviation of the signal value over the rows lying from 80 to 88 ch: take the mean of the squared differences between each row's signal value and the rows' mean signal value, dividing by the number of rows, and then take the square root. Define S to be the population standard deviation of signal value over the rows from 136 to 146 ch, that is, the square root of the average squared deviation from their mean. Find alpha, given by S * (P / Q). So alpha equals 1.5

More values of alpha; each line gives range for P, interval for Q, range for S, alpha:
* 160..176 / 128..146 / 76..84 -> 0.6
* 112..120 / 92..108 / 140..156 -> 0.4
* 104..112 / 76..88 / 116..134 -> 3.2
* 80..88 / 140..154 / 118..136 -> 2.8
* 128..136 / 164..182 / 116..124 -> 2.0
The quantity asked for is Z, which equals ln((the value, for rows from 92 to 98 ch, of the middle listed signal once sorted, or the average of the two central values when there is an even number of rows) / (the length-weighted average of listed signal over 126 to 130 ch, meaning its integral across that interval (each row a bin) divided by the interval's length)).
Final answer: -0.20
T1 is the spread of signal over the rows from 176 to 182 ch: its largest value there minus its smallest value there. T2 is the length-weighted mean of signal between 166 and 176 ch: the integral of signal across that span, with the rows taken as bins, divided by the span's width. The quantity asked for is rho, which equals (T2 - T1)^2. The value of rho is 1149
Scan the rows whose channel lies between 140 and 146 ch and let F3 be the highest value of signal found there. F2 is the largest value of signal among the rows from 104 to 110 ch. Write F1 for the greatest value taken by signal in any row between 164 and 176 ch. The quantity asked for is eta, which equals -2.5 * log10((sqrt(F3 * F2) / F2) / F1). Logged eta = 4.00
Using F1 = 37.6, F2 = 36.7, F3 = 33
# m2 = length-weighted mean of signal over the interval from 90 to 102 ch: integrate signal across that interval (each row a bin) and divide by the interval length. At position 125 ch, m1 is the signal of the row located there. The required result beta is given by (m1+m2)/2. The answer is 33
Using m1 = 36.3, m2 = 30.5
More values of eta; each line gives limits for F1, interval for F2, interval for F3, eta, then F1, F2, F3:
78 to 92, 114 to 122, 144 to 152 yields 3.64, 27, 38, 34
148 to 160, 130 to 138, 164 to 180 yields 3.77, 34.5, 33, 38.1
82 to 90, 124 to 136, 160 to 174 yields 3.56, 26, 37.2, 36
